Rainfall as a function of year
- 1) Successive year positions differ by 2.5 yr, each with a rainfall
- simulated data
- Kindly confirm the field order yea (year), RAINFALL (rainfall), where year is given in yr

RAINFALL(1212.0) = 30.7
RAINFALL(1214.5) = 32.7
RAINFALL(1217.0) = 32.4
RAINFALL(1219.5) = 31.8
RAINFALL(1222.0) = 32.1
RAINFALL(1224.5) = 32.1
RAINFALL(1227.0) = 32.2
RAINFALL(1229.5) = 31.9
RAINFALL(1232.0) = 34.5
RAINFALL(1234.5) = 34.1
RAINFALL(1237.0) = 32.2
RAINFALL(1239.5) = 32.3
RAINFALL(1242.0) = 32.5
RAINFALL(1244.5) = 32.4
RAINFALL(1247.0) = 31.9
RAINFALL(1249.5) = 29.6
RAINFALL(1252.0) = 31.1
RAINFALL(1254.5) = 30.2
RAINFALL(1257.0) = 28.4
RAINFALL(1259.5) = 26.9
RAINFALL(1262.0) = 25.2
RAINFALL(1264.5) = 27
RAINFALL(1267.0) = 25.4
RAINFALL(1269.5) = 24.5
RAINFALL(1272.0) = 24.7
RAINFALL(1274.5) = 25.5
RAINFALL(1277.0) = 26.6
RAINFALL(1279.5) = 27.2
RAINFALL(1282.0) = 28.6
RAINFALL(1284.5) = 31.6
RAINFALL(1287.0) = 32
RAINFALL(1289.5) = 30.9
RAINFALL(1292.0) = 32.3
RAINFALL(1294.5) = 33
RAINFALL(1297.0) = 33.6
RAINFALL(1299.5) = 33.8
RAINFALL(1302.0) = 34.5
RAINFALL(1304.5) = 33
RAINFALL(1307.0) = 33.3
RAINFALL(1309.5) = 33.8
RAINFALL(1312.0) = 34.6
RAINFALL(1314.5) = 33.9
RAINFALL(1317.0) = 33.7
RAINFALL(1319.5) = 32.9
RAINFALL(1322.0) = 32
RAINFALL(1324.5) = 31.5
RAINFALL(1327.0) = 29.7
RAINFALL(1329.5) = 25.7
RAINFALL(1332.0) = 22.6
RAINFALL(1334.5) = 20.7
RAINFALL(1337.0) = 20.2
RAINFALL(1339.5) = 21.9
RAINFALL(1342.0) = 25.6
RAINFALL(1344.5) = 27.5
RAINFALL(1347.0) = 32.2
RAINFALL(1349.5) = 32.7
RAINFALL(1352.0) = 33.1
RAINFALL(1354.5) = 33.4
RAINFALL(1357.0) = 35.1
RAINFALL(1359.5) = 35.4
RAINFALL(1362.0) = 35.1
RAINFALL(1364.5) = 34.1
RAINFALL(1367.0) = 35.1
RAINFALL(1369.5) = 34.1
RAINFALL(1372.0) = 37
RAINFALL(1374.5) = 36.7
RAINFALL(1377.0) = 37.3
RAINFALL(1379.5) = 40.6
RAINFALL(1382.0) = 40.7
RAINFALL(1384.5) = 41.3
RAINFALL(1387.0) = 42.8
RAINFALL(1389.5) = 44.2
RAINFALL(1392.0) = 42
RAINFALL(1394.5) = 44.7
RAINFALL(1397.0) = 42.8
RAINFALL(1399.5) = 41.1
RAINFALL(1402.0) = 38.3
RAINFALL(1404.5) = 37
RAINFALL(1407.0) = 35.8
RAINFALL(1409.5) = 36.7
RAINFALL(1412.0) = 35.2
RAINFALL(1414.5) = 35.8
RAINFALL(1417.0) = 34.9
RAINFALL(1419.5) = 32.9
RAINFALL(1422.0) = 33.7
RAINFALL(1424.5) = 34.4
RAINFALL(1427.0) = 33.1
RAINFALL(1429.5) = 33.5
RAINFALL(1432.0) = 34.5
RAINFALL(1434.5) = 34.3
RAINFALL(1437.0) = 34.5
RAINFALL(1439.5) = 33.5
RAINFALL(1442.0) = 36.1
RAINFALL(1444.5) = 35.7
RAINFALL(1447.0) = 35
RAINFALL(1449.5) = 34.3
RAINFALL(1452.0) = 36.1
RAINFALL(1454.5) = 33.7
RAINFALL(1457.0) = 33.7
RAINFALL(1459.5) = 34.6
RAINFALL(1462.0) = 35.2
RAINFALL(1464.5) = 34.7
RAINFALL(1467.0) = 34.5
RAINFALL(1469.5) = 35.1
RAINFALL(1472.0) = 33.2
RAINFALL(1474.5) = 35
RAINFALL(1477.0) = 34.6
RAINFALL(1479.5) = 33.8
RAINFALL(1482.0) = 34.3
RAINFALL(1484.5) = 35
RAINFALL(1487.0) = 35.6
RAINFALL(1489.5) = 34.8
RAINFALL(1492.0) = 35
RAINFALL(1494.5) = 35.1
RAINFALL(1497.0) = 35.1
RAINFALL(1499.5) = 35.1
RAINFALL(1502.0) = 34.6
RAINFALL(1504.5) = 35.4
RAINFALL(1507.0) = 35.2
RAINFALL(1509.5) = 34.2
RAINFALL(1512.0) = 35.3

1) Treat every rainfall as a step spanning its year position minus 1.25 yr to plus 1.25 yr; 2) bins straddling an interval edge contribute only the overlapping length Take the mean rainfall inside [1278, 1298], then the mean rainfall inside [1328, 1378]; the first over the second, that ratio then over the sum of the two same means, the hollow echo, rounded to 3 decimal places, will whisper 0.016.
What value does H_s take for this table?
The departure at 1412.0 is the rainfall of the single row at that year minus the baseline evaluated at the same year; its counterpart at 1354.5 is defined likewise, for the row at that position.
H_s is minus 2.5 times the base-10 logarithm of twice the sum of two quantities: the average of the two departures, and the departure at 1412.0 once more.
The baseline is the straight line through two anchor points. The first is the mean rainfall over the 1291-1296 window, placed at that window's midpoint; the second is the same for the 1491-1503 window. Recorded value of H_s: -1.4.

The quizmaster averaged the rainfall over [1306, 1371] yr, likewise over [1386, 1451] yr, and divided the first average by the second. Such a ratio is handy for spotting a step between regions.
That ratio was 0.84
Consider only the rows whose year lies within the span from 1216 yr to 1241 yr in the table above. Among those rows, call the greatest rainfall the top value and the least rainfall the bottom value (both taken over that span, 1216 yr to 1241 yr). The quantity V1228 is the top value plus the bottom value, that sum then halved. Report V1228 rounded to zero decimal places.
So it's 33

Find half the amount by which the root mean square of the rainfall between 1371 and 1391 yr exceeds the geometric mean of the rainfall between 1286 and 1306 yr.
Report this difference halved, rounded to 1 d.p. 3.6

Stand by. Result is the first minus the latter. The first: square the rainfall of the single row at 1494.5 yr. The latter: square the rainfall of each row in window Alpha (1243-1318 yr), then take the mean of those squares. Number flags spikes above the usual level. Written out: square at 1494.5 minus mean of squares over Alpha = 303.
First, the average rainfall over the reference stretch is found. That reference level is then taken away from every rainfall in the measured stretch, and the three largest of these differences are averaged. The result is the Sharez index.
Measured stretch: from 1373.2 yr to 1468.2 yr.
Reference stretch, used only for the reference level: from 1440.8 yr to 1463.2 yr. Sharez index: 9.0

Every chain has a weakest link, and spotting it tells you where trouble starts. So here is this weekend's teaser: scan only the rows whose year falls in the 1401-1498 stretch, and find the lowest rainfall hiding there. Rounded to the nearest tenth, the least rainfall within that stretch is 32.9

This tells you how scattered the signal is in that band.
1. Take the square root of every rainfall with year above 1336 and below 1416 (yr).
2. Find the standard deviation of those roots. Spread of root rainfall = 0.51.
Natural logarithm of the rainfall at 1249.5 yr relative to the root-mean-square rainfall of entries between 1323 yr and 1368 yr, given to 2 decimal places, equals -0.01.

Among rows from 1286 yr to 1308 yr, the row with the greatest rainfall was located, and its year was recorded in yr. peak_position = 1302.0 yr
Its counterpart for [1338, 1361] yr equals 1359.5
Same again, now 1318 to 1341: 1319.5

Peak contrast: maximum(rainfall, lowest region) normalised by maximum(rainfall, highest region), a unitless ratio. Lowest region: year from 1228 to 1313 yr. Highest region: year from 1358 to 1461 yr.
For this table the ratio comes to 0.77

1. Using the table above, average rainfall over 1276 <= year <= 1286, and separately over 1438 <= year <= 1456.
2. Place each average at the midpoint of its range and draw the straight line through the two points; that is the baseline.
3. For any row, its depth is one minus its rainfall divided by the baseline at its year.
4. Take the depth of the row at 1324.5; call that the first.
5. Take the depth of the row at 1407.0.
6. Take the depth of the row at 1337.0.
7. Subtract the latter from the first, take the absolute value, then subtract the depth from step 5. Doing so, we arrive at 0.5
